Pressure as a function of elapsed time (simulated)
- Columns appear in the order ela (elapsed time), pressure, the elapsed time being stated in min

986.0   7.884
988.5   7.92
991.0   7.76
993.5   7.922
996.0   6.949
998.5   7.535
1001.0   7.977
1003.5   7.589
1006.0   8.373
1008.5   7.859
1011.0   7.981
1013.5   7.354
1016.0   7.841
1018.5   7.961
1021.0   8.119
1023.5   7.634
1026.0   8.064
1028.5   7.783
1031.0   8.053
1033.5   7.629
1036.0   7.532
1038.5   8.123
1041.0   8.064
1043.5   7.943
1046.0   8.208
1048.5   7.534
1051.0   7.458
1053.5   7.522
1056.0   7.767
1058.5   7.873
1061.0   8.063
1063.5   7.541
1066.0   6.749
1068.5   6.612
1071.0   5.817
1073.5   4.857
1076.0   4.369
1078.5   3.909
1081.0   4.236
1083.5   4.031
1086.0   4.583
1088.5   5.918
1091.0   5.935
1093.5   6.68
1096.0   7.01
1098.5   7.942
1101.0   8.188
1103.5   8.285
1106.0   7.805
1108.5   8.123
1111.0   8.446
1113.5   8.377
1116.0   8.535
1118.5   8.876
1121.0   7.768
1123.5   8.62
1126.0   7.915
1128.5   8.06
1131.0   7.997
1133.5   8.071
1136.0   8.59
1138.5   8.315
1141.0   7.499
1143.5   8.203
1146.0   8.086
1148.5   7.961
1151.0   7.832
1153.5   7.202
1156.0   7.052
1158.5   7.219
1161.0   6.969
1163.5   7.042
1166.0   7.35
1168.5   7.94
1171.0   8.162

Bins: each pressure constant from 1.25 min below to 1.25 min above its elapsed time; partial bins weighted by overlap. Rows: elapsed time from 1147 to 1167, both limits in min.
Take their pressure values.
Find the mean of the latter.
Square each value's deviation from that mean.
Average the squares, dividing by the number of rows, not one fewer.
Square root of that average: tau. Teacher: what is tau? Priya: 0.35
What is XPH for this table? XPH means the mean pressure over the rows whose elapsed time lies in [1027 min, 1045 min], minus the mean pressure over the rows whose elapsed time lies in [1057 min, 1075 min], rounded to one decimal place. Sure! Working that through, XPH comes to 1.1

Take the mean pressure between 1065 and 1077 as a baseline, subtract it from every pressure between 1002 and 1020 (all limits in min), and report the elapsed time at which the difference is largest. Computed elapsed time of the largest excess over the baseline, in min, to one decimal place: 1006.0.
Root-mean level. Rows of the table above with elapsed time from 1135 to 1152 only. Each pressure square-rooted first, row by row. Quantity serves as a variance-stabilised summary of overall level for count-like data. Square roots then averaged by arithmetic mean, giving 2.84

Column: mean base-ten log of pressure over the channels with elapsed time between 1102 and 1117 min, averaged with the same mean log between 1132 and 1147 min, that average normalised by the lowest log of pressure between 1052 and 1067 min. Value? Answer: 1.10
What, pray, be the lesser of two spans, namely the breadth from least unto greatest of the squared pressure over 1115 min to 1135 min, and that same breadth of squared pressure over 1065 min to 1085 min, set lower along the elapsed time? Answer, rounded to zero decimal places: 18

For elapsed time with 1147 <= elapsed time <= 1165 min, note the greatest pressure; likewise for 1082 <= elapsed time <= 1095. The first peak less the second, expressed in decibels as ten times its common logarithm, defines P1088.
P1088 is 1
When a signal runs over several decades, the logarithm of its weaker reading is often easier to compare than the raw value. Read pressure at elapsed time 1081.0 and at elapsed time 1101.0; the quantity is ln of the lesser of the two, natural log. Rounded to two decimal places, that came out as 1.44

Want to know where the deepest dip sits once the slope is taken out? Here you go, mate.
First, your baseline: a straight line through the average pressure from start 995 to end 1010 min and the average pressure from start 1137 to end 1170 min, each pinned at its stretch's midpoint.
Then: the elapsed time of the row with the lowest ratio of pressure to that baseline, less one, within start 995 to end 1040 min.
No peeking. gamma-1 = 996.0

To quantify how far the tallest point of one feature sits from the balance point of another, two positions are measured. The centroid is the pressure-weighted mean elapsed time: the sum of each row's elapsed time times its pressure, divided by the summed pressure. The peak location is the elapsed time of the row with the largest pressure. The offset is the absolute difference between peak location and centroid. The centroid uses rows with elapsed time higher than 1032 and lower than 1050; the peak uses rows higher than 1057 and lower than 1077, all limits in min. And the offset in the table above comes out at 20.0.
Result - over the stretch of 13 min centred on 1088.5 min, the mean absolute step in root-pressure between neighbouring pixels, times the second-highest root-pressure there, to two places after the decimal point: 0.35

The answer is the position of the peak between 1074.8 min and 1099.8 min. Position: 1098.5 min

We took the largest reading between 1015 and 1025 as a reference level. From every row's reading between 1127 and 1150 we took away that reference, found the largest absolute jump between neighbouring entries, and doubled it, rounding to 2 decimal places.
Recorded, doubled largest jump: 1.63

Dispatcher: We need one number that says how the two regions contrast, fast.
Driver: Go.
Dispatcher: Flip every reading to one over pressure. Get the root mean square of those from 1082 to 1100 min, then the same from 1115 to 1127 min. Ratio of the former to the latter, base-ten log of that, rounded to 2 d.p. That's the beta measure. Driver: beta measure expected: 0.17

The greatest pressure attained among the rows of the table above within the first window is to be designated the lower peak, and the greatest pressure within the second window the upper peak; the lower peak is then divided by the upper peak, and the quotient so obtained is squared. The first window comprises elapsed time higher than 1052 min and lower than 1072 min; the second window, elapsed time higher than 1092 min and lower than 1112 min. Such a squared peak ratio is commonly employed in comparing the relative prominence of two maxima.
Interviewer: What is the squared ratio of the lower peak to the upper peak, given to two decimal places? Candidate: 0.91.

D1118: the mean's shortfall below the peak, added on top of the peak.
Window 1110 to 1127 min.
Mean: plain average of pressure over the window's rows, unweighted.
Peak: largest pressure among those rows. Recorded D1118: 9.4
